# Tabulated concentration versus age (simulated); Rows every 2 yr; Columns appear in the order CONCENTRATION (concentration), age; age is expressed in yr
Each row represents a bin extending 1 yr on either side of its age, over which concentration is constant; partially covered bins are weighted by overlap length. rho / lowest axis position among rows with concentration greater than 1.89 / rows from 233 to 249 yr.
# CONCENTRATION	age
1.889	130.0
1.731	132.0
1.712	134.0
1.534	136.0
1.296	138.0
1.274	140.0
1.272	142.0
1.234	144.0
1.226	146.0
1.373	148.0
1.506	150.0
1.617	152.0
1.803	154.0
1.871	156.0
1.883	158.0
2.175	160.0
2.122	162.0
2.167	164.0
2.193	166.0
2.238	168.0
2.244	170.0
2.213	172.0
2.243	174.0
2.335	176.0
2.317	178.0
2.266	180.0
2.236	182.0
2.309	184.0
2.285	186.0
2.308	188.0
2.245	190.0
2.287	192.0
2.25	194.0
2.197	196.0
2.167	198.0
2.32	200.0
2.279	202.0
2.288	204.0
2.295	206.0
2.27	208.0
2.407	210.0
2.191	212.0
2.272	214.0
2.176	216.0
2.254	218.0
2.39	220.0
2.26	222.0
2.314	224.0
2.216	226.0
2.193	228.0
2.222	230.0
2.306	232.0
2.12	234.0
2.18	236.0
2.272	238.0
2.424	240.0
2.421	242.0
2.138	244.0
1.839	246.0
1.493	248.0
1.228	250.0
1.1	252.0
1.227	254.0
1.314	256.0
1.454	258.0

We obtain 234.0 yr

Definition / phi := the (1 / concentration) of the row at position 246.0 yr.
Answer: 0.54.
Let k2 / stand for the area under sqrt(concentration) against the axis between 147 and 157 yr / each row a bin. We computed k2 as 12.76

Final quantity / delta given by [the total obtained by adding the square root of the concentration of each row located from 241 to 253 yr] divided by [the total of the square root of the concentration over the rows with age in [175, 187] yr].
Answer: 0.85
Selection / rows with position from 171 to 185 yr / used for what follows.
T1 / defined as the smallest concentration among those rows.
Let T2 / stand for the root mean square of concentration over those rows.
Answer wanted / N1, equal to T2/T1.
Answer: 1.03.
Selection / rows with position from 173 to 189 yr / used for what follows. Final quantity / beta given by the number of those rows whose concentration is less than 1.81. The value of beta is 0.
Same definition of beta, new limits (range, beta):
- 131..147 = 8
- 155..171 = 0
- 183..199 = 0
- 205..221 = 0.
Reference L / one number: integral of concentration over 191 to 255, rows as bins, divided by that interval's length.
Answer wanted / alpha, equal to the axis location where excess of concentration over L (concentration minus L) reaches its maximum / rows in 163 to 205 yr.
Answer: 176.0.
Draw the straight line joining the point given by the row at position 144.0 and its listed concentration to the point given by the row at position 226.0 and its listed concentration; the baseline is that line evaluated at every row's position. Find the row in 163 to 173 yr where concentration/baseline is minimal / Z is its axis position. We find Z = 172.0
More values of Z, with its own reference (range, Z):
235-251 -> 250.0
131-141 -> 140.0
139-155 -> 146.0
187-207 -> 198.0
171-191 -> 190.0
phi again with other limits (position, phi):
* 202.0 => 0.44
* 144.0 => 0.81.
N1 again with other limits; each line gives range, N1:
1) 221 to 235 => 1.05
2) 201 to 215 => 1.04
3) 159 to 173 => 1.03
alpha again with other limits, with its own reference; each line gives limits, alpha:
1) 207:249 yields 240.0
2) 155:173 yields 170.0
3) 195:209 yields 200.0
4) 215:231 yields 220.0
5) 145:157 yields 156.0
